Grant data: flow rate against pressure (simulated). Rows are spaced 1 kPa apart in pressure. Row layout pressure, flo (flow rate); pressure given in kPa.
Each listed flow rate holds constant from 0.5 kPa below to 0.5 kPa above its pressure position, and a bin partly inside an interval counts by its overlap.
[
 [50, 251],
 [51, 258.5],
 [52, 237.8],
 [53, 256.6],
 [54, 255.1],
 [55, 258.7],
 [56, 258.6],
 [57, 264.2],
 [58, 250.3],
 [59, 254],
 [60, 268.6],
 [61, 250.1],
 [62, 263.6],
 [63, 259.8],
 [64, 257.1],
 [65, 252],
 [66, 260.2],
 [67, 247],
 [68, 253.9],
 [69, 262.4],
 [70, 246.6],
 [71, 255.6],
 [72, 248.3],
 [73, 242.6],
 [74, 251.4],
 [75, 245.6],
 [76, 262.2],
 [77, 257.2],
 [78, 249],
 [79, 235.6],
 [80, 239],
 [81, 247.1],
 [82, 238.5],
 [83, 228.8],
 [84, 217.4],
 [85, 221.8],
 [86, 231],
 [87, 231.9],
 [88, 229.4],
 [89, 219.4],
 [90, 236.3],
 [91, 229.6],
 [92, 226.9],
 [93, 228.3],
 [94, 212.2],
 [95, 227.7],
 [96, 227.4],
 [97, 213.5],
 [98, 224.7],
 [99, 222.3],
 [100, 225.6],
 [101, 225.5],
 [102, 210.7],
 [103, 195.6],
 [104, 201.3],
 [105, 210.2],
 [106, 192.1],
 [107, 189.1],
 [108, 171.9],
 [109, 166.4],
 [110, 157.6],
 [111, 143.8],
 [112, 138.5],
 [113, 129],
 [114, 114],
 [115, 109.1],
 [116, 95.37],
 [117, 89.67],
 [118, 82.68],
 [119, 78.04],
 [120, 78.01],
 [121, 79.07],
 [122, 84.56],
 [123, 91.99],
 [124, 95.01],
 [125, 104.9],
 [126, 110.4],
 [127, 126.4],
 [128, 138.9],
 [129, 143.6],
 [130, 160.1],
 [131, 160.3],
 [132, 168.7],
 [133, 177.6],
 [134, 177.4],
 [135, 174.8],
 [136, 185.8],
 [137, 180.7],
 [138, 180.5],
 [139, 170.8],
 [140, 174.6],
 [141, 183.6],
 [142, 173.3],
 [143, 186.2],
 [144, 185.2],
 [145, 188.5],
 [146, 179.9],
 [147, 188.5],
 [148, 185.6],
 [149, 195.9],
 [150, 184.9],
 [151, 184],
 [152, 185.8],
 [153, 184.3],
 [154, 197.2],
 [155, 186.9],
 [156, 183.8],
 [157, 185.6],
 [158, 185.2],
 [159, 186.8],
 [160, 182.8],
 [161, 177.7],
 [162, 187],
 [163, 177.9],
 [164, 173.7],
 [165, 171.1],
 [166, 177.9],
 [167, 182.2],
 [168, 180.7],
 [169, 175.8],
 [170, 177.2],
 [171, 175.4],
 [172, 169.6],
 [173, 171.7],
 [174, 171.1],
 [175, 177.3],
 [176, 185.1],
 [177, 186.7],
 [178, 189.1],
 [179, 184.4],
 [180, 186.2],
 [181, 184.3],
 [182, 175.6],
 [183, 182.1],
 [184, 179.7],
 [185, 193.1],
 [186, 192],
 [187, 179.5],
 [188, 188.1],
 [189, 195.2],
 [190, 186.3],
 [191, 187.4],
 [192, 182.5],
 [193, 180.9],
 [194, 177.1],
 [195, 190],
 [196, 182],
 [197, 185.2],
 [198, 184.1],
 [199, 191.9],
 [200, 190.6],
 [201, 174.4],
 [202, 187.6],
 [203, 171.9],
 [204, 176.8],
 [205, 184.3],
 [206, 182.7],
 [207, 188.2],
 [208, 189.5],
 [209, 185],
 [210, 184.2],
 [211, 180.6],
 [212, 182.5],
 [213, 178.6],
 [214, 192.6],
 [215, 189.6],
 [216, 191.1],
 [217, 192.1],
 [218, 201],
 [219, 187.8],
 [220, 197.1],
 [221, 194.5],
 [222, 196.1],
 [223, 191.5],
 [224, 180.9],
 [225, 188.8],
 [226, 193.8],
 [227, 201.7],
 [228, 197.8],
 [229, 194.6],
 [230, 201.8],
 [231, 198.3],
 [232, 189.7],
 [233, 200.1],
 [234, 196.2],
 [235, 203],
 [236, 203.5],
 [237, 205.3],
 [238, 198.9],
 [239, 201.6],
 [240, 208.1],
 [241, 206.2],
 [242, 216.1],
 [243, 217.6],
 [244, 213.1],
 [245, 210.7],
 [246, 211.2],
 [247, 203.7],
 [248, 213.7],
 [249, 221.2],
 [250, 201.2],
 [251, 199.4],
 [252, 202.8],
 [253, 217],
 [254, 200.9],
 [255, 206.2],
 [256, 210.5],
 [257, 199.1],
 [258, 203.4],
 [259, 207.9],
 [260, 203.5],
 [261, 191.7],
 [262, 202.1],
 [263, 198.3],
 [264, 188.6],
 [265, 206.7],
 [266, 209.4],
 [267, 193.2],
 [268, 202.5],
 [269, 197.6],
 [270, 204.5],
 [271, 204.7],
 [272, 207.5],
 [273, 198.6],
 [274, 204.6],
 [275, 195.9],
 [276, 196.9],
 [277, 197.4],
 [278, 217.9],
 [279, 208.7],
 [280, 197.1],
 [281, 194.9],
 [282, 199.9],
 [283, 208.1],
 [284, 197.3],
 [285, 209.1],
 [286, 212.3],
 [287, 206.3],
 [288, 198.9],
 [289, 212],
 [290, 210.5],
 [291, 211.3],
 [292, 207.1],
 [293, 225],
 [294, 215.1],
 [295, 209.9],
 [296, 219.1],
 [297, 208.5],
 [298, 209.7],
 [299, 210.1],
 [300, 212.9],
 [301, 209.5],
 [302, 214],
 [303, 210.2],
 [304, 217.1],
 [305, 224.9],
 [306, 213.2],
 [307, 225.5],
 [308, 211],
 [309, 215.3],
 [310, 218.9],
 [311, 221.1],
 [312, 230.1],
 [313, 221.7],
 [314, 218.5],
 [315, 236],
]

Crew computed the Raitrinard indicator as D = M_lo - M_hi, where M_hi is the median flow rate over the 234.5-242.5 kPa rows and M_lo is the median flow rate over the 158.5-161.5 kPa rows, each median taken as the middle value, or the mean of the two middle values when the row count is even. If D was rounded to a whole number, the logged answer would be -22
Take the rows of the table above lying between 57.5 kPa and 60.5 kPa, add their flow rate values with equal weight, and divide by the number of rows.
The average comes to 258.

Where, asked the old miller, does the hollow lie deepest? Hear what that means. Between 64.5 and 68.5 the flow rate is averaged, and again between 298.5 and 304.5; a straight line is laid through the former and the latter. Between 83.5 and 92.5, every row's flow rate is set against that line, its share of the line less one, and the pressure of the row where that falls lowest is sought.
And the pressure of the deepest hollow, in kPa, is 84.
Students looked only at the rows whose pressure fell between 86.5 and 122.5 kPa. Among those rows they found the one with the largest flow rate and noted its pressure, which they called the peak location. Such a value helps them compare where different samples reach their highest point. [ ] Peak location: 90 kPa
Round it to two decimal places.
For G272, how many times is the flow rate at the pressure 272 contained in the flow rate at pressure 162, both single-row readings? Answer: 0.90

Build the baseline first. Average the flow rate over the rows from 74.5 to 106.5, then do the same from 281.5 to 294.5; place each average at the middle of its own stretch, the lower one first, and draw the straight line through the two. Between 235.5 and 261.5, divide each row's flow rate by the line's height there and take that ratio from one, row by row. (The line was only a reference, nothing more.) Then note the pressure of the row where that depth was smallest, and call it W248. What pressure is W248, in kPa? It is 249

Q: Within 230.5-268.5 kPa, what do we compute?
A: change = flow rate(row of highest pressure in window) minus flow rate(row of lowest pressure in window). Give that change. 4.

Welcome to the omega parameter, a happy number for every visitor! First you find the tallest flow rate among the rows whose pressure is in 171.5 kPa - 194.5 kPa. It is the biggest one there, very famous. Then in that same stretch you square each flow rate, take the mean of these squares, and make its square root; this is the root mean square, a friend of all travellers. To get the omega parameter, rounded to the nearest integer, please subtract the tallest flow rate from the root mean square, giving -12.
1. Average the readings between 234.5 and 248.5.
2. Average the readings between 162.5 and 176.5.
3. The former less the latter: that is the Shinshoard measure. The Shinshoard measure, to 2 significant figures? 32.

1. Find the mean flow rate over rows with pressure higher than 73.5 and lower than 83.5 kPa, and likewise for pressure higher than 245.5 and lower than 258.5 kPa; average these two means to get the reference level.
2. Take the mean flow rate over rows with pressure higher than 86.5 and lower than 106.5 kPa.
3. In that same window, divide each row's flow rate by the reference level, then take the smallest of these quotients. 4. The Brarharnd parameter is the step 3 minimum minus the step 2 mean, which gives -219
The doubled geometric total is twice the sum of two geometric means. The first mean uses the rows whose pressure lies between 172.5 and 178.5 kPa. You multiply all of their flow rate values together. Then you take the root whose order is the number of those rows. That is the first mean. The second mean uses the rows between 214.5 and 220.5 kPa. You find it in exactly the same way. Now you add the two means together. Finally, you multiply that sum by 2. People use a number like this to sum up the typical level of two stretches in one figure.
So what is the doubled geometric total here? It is 746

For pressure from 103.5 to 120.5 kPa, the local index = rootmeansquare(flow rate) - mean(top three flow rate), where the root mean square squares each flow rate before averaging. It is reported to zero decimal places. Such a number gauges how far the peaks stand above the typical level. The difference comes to -56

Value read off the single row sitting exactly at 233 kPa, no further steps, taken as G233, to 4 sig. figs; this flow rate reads 200.1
